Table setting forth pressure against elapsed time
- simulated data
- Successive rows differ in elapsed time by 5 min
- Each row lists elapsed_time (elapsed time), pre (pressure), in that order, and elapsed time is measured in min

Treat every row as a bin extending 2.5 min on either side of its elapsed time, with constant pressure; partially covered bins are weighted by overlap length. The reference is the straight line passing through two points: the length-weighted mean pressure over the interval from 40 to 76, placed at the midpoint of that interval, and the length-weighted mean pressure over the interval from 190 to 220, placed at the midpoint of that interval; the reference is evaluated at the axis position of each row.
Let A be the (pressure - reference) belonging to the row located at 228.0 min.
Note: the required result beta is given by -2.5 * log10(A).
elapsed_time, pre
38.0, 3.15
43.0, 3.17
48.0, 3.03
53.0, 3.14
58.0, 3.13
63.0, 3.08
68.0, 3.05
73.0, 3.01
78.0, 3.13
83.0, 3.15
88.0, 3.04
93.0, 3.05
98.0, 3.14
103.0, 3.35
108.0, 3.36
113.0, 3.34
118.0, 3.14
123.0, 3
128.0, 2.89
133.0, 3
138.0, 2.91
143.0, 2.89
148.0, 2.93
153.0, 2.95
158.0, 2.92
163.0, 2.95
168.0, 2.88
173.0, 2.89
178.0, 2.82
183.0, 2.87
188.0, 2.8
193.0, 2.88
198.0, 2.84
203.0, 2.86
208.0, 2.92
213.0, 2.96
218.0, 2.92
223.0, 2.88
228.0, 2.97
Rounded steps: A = 0.11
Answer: 2.4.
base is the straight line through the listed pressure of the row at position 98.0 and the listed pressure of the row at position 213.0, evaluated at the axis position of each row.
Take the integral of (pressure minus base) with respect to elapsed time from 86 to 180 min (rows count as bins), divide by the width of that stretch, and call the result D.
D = -0.06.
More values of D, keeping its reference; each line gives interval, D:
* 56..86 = -0.09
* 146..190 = -0.14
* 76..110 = 0.02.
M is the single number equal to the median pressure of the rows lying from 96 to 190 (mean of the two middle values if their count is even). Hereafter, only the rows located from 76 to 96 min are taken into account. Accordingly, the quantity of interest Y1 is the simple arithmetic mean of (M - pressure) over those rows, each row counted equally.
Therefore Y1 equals -0.16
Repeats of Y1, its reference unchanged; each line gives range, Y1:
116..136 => -0.08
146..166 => -0.01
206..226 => 0.01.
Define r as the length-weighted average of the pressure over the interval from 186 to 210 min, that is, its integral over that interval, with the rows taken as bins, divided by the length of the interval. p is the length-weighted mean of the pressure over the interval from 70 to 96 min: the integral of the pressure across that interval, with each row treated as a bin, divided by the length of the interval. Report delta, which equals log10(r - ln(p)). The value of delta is 0.240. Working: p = 3.08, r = 2.86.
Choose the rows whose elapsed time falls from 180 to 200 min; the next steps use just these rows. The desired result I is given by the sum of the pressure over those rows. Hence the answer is 11.4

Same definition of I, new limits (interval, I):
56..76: 12.3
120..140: 11.8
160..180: 11.5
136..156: 11.7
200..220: 11.7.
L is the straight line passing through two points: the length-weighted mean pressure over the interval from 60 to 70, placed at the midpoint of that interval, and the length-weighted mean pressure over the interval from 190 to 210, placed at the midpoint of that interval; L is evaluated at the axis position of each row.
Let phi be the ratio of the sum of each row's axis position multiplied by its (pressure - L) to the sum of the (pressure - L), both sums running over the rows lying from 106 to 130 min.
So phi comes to 110.2 min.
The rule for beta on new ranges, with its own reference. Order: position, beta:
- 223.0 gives 5.1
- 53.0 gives 3.4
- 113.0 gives 1.2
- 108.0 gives 1.2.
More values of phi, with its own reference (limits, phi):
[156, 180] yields 175.0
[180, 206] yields 190.1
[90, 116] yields 106.7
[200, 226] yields 215.1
